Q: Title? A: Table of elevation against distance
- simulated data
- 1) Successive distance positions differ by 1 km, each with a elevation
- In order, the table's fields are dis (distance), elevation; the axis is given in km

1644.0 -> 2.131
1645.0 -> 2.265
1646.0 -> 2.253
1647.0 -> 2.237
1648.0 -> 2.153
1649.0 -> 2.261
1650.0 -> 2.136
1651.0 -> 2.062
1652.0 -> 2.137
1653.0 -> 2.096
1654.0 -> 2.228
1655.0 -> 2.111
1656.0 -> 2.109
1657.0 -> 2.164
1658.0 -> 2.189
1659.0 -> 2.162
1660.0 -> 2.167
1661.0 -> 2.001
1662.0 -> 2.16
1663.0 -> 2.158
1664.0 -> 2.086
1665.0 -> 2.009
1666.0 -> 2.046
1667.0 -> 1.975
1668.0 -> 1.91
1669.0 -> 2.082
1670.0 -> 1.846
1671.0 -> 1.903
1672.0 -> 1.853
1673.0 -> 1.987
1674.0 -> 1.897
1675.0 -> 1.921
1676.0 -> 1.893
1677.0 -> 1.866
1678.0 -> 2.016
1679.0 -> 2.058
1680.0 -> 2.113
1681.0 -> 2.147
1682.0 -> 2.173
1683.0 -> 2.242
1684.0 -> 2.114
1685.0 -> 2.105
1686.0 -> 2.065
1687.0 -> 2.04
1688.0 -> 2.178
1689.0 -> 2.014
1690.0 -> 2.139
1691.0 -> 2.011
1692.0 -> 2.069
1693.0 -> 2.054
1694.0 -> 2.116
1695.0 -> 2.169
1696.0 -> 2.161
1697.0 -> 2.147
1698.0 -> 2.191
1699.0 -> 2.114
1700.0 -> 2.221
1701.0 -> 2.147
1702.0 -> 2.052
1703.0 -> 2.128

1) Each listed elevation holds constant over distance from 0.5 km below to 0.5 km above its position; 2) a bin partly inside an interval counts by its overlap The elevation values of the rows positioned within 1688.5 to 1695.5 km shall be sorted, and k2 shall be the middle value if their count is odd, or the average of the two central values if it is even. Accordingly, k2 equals 2.07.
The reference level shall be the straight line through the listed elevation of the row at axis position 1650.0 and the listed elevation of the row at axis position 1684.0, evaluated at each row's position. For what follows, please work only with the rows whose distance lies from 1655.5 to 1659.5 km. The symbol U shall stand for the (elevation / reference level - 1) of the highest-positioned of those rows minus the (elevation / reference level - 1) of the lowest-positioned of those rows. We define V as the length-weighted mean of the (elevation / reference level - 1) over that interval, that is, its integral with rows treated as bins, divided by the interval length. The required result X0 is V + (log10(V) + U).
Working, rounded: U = 0.026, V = 0.012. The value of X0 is -1.9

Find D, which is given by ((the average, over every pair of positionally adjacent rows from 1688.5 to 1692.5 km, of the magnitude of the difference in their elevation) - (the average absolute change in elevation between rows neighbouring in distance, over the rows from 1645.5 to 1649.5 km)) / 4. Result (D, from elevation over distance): 0.009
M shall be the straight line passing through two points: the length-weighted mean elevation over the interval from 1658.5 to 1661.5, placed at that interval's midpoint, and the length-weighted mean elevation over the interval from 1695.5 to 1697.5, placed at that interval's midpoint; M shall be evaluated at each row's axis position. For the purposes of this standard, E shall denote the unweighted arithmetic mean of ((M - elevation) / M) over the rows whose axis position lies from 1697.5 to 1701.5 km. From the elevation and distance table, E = -0.005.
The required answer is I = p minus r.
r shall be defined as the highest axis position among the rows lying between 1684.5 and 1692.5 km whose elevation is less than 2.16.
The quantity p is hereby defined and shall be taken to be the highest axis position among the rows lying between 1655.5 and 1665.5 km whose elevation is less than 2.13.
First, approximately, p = 1665.0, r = 1692.0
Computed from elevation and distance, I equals -27 km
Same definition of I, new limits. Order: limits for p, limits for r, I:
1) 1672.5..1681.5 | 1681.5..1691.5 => -11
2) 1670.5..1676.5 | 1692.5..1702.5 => -26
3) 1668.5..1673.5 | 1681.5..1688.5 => -14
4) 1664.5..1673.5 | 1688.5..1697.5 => -24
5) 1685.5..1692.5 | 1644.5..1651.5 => 41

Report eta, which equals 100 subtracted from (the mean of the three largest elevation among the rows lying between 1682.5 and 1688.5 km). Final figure -97.8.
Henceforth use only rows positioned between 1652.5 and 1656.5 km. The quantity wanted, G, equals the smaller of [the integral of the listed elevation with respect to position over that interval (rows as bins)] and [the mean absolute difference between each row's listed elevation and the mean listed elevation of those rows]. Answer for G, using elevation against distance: 0.046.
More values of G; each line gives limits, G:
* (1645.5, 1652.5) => 0.063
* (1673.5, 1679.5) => 0.063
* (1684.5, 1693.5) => 0.044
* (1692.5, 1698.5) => 0.036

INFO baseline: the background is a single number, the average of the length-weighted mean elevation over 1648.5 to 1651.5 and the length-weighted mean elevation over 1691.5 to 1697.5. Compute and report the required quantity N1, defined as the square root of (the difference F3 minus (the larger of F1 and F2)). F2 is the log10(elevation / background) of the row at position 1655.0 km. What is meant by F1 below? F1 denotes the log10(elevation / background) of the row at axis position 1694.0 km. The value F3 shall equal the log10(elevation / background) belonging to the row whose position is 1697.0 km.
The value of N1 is 0.079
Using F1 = -0.004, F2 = -0.0051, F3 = 0.002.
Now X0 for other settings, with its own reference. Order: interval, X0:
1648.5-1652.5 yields -2.3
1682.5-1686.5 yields -2.1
